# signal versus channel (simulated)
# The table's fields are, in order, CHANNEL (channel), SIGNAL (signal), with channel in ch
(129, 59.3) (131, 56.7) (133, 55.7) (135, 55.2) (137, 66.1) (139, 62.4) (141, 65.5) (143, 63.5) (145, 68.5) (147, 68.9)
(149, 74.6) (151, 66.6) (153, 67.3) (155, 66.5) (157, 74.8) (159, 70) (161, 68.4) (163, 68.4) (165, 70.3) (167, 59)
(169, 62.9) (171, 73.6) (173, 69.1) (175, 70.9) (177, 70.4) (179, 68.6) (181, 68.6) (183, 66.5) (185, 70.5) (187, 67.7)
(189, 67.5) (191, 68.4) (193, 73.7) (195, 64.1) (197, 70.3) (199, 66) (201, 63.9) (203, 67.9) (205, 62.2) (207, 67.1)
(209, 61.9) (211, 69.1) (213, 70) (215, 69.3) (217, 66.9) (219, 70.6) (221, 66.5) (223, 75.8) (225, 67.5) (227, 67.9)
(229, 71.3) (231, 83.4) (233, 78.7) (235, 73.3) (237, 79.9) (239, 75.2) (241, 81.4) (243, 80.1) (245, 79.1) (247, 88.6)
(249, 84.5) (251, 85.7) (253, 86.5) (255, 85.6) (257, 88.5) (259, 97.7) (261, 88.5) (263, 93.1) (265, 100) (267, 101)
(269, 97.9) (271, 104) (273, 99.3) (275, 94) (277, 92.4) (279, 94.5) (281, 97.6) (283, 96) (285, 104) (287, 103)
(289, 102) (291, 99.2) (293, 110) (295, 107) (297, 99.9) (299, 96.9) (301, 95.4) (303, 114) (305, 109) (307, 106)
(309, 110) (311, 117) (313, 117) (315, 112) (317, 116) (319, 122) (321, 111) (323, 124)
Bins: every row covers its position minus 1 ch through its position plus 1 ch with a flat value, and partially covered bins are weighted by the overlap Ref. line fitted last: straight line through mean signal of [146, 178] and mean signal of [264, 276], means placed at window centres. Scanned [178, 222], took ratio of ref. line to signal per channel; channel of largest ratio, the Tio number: 209 ch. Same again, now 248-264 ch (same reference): 255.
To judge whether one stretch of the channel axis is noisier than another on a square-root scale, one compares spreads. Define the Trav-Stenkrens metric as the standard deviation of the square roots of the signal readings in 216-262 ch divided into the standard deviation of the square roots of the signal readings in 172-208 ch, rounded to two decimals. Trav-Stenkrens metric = 0.36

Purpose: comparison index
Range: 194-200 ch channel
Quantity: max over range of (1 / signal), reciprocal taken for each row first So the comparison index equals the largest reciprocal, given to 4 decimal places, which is 0.0156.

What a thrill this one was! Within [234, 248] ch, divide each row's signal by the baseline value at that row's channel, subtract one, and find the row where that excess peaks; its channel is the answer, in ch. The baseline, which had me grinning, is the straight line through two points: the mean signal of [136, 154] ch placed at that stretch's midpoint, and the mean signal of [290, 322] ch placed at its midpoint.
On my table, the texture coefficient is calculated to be 247 ch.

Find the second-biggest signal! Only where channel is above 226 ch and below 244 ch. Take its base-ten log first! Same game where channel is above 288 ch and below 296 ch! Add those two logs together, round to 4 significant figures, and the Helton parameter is 3.940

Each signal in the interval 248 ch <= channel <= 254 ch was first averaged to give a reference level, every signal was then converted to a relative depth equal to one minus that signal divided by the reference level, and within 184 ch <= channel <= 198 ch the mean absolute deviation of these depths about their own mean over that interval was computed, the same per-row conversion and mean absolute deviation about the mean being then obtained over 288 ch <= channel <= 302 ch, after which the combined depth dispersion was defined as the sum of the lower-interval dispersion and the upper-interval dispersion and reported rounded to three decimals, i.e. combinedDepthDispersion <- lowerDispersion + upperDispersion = 0.075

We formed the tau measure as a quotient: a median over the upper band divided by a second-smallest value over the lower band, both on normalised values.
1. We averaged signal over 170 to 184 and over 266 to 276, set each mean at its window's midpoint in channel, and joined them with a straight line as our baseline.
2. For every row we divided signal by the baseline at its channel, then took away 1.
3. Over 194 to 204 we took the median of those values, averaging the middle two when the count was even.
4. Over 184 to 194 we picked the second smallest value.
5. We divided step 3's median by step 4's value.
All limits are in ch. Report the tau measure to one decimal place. 1.8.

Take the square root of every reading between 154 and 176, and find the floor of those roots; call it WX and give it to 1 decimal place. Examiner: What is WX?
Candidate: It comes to 7.7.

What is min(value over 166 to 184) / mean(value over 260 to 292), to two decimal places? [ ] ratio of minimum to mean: 0.60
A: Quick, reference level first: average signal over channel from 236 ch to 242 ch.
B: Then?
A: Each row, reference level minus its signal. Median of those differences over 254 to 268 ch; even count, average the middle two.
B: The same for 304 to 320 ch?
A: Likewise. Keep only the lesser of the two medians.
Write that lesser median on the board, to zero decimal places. -35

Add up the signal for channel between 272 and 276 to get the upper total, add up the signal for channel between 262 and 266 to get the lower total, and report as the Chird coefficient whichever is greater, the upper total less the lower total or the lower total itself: 193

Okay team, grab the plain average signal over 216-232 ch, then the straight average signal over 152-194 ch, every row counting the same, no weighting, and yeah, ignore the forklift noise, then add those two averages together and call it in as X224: 140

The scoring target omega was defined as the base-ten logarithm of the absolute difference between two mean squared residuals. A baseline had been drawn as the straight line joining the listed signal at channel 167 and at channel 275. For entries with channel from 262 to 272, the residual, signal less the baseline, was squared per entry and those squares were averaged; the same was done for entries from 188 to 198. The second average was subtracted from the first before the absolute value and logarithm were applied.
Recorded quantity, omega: 1.8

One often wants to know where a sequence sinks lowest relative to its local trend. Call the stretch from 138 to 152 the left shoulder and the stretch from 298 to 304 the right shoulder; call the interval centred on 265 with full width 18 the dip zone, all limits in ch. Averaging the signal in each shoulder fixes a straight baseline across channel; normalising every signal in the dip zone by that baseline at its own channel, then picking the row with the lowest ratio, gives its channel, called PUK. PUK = 261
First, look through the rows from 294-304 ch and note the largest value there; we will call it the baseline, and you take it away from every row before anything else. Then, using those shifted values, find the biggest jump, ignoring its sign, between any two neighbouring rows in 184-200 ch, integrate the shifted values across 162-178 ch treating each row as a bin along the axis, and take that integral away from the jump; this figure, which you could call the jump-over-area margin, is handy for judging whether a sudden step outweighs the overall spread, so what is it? 744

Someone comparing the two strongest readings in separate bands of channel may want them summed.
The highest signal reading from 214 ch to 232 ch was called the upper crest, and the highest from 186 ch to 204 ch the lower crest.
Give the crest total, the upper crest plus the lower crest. 157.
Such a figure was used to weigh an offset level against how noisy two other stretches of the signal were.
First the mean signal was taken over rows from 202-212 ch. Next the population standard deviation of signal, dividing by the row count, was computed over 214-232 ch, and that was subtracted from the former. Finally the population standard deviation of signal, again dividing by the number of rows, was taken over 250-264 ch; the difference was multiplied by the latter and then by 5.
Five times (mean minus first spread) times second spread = 1256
